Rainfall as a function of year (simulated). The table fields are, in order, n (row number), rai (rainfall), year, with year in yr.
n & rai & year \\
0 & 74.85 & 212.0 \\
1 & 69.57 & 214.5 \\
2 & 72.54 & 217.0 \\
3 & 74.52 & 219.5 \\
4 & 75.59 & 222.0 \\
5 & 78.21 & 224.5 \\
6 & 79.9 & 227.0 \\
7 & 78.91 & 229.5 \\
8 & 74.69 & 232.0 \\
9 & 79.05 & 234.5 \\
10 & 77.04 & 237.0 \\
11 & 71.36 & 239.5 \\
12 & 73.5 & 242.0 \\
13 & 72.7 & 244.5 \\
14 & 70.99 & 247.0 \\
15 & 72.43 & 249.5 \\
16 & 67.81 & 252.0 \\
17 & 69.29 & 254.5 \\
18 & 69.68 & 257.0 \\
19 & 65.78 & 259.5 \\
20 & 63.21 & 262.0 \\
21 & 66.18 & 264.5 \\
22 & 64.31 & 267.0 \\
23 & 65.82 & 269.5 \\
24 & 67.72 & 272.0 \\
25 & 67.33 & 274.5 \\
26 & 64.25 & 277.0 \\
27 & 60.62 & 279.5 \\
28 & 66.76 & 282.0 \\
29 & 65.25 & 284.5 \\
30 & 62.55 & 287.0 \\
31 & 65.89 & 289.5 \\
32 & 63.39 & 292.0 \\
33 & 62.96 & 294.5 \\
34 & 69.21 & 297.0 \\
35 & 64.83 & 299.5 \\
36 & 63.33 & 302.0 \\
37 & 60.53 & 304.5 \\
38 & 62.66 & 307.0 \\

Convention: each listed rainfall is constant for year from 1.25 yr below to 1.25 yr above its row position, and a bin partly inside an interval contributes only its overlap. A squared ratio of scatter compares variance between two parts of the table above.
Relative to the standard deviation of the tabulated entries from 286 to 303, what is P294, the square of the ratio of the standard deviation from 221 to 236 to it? 0.8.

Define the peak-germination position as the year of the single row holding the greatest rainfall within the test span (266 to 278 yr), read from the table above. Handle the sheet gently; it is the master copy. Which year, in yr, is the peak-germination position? 272.0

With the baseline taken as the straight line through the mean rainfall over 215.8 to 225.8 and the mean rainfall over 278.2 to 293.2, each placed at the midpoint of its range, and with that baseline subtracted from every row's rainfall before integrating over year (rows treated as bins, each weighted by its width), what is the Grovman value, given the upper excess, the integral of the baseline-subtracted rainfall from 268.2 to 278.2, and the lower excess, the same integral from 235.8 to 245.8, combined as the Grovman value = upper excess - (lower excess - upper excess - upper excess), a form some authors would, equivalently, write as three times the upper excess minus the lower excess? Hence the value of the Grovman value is -17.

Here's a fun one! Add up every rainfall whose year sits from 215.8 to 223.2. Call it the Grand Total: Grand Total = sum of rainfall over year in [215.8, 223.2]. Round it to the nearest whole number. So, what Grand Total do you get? 223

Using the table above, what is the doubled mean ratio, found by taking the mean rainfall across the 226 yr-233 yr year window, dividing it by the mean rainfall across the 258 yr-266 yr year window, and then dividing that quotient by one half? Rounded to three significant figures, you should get 2.39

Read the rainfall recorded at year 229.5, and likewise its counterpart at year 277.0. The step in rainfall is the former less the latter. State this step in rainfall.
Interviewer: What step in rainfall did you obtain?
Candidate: 15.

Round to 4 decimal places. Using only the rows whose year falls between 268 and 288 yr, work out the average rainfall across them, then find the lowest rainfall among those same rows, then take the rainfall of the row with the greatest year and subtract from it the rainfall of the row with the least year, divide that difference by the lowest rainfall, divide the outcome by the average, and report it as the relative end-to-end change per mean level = -0.0008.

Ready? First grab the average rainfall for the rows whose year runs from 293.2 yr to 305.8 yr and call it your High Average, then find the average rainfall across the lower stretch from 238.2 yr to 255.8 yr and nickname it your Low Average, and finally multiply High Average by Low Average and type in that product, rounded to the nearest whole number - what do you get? 4566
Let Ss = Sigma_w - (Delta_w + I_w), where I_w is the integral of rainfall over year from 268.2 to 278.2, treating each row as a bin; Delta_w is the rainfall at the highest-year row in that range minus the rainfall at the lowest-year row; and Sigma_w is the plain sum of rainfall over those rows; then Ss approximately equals -396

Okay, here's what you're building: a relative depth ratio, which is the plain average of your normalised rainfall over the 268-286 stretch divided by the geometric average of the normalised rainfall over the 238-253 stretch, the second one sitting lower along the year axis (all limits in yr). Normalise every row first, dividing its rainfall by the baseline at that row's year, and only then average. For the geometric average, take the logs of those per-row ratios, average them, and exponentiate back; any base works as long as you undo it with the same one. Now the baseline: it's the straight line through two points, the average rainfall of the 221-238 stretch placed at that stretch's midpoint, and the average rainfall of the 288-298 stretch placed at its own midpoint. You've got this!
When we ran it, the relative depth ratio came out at 1.00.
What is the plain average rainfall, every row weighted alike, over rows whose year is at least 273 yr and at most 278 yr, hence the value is 66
